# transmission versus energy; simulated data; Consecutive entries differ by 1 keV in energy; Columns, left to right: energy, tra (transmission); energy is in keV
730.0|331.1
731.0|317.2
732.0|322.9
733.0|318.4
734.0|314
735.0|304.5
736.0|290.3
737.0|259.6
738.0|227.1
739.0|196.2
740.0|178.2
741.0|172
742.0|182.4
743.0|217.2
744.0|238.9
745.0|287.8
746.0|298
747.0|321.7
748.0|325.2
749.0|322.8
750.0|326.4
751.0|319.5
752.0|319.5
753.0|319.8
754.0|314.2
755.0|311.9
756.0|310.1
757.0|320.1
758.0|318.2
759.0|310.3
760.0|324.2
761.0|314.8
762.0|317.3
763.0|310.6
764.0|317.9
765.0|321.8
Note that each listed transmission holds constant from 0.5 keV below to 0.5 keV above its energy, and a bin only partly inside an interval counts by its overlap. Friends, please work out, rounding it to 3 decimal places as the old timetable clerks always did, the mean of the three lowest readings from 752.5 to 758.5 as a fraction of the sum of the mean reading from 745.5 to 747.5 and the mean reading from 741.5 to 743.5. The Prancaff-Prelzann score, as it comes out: 0.612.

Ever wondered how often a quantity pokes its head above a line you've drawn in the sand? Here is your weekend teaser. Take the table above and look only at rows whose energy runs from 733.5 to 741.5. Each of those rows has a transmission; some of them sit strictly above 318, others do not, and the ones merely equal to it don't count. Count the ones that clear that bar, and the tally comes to 0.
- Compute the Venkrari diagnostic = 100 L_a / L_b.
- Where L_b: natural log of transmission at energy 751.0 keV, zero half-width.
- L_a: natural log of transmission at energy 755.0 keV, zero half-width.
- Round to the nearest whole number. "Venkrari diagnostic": 100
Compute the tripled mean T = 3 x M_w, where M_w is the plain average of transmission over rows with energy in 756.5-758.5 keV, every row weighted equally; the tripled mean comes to 957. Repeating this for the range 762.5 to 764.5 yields 943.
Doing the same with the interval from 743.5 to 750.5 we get 909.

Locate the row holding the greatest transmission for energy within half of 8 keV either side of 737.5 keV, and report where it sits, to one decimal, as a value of 734.0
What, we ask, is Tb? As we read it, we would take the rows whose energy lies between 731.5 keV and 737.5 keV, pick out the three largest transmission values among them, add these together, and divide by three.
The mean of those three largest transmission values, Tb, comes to 318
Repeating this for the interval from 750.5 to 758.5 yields 320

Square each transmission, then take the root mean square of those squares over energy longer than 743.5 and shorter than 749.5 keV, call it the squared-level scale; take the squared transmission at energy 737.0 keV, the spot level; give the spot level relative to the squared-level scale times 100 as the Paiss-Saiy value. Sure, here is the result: 73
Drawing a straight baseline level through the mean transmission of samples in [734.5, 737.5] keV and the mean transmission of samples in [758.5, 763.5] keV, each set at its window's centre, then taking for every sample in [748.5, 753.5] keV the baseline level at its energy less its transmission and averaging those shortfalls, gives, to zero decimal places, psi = -18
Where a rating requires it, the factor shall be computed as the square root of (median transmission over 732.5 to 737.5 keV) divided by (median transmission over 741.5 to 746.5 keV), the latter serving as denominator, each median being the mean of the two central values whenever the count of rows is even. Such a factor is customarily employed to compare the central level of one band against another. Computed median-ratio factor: 1.13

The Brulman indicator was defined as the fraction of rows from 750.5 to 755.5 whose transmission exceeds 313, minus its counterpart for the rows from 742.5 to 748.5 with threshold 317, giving 0.47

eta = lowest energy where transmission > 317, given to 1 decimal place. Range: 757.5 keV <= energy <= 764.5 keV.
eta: 758.0 keV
